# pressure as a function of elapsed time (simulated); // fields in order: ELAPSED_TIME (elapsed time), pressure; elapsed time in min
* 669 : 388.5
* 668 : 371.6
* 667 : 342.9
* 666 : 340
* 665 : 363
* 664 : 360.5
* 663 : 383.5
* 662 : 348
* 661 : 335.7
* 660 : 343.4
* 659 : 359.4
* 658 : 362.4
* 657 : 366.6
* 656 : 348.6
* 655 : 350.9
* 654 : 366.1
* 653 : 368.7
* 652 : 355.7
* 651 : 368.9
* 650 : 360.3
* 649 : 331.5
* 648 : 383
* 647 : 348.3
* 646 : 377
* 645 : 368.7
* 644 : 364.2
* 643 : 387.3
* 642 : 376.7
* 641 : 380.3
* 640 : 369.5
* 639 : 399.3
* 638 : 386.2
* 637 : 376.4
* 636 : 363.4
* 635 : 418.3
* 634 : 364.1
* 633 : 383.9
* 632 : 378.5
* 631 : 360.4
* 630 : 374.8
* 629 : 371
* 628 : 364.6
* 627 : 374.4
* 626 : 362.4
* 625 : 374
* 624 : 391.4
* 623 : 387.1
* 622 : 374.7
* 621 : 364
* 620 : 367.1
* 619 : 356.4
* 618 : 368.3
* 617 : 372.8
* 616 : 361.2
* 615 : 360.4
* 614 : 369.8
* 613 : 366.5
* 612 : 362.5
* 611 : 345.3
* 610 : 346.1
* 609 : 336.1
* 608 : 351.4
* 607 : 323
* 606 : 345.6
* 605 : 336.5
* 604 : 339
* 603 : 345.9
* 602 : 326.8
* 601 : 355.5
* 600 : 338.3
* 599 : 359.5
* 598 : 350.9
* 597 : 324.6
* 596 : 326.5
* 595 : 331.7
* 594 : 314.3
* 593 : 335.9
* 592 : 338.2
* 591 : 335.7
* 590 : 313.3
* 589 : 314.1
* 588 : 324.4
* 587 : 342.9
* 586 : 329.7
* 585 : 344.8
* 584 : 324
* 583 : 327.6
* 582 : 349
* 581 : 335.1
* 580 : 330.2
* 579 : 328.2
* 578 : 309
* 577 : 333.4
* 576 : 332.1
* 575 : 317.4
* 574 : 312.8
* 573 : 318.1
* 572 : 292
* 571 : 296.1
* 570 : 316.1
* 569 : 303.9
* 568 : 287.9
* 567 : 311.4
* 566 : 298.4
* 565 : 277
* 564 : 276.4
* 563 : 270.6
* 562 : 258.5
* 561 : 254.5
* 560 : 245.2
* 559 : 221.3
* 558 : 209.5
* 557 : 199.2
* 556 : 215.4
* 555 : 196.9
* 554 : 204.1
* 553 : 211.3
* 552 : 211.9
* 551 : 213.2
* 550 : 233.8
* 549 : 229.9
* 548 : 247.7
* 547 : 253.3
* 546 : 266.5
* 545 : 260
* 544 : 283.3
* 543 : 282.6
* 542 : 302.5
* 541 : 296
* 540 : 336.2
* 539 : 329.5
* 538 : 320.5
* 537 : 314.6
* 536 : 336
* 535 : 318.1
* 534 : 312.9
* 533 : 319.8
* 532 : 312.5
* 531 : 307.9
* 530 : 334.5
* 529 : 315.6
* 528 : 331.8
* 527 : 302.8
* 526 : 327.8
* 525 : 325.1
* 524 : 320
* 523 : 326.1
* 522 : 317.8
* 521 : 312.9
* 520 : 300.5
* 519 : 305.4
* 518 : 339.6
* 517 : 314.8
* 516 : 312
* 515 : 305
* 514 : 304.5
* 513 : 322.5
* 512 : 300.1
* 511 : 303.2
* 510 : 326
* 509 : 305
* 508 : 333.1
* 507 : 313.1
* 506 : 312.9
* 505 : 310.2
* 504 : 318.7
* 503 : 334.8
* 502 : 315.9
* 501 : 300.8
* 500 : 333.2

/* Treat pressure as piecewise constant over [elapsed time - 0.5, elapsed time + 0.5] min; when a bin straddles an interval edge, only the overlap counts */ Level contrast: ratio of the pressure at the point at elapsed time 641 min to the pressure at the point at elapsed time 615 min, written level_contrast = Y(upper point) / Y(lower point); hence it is 1.06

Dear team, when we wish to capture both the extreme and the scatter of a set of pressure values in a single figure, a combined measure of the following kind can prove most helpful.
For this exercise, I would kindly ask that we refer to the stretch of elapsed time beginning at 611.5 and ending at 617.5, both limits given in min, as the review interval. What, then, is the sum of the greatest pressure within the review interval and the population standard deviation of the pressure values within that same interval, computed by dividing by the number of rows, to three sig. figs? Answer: 377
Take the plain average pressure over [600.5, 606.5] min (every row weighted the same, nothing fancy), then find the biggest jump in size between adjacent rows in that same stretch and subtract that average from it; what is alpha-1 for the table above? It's -313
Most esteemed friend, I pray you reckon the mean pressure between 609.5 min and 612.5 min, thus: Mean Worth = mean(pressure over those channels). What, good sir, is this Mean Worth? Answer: 351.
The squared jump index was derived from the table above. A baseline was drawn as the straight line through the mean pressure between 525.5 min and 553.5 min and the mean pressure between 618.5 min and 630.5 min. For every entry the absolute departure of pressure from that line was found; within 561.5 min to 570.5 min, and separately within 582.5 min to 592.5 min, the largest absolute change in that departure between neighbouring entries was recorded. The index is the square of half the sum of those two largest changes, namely 527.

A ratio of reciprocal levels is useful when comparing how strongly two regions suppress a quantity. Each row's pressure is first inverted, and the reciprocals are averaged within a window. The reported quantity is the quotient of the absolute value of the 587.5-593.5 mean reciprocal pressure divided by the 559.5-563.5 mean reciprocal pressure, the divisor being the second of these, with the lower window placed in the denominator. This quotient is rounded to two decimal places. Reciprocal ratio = 0.79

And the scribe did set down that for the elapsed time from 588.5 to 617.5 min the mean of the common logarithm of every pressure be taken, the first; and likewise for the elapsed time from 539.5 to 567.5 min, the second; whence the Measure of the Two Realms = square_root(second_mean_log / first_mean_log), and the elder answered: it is 0.97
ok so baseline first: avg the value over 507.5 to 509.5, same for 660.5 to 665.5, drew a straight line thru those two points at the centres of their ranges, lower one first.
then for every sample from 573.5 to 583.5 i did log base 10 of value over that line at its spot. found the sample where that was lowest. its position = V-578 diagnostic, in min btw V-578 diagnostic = 578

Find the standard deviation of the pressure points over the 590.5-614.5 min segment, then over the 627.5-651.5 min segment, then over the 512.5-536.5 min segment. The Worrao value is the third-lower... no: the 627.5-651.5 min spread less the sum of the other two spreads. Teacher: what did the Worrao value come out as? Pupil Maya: -8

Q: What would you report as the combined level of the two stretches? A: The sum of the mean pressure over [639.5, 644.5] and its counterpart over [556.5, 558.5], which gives 580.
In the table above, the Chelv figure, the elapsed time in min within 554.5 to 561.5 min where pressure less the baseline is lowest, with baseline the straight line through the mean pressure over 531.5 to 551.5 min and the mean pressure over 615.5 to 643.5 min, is 555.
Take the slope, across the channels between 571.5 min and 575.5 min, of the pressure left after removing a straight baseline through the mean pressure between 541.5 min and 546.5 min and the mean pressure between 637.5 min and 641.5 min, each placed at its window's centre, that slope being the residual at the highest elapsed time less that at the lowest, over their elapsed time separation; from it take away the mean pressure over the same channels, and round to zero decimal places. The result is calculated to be -303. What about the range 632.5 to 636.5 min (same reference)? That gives -390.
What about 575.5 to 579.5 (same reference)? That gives -328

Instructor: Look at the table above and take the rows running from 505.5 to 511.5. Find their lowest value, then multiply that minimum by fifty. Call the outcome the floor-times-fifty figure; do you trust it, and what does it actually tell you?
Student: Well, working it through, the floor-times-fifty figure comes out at 15160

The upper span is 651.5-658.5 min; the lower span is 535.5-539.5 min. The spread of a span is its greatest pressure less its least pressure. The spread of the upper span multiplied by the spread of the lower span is 430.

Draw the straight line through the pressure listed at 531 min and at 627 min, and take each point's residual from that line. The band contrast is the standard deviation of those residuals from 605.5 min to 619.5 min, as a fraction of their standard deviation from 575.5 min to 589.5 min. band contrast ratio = 1.08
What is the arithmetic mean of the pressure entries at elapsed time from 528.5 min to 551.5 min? 292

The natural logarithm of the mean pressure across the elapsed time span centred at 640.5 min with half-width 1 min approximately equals 5.93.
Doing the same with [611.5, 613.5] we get 5.90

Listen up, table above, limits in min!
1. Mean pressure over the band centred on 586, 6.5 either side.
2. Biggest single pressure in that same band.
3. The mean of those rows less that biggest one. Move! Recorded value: -18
